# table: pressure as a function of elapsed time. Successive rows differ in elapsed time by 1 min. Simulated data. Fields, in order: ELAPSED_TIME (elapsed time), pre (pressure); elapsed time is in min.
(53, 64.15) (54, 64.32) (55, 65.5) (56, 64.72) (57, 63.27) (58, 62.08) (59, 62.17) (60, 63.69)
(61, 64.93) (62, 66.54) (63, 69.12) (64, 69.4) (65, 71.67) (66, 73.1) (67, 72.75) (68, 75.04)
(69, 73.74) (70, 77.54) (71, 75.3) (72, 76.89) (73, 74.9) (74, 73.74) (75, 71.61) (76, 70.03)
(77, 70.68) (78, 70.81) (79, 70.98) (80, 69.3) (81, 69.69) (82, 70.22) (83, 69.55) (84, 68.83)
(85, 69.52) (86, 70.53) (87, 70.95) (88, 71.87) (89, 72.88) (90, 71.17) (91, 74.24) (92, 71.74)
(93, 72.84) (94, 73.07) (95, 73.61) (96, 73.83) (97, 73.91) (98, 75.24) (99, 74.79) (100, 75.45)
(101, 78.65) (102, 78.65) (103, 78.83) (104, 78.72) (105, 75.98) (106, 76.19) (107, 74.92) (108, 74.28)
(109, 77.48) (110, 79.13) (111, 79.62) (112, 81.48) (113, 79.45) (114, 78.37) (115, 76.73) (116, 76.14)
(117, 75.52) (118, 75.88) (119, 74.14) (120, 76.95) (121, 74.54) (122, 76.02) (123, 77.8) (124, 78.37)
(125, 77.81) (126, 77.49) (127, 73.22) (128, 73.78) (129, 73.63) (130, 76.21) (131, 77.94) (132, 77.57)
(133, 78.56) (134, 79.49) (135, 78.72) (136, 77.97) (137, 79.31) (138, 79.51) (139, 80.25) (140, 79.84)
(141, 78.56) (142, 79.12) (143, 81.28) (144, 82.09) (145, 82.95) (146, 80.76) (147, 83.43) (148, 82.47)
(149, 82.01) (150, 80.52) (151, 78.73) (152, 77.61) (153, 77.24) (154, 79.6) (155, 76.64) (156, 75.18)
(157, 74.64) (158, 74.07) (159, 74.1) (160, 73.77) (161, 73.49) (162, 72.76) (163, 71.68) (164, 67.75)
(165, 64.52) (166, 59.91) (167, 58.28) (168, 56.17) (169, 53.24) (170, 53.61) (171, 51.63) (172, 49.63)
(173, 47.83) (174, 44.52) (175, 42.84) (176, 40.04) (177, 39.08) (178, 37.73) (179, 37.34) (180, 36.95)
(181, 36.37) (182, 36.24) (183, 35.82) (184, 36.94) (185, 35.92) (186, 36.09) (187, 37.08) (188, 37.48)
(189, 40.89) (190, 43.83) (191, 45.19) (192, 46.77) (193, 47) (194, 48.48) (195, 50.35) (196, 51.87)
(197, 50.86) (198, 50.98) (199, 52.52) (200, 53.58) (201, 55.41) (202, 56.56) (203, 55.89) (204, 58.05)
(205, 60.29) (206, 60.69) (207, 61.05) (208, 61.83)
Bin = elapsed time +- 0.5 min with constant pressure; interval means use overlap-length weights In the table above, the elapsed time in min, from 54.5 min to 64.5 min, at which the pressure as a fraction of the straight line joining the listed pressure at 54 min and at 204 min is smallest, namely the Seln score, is 58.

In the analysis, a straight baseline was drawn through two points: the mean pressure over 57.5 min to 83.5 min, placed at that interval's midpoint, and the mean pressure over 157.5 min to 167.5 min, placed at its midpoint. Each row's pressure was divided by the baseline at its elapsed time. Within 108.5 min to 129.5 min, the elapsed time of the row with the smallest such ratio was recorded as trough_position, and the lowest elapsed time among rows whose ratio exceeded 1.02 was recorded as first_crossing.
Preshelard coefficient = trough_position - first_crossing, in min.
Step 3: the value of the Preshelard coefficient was 18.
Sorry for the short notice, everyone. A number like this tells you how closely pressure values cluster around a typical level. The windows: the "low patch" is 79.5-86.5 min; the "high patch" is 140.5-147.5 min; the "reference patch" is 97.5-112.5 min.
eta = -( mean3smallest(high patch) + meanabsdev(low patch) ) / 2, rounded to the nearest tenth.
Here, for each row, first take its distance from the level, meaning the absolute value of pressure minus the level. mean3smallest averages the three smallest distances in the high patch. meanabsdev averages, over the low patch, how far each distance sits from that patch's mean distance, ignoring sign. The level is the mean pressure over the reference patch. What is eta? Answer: -1.3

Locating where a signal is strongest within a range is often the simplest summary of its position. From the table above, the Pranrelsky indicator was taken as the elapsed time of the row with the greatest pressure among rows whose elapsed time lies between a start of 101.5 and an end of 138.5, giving 112 min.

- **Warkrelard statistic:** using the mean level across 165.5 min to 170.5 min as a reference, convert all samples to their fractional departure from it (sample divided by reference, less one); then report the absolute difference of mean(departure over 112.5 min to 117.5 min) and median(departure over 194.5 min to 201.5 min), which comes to 0.45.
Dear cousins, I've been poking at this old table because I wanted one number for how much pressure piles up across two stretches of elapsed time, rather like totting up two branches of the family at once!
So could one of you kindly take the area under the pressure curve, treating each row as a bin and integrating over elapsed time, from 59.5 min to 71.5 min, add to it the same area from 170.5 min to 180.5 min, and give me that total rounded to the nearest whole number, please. 1280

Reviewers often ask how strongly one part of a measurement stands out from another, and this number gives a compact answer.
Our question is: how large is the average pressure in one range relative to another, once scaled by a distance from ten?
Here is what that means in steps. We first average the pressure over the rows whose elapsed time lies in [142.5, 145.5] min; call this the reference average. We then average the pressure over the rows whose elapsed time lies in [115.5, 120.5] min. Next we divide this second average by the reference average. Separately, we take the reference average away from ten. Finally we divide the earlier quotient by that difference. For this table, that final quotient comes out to -0.013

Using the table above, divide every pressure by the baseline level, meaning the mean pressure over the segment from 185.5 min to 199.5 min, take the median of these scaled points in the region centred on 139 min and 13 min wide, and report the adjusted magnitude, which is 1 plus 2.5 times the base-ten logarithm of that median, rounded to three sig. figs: 1.60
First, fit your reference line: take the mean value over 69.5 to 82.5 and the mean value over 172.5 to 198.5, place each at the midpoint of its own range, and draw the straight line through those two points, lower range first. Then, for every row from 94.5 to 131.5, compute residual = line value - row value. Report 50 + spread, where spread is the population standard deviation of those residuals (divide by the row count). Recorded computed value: 53.6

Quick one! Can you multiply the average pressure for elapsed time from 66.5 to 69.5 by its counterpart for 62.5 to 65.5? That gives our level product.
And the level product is 5174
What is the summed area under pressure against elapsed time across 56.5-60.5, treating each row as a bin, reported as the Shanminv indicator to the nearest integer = 251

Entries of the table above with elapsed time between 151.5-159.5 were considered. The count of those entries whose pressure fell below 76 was 4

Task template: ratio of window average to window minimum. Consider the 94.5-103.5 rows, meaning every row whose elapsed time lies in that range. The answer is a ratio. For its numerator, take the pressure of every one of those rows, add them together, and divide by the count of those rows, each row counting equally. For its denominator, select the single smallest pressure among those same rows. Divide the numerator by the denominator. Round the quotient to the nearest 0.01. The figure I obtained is 1.03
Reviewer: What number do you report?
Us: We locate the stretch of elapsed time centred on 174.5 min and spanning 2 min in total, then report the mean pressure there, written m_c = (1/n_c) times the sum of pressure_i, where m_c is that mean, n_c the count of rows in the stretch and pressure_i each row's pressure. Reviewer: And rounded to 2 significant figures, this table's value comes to 44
